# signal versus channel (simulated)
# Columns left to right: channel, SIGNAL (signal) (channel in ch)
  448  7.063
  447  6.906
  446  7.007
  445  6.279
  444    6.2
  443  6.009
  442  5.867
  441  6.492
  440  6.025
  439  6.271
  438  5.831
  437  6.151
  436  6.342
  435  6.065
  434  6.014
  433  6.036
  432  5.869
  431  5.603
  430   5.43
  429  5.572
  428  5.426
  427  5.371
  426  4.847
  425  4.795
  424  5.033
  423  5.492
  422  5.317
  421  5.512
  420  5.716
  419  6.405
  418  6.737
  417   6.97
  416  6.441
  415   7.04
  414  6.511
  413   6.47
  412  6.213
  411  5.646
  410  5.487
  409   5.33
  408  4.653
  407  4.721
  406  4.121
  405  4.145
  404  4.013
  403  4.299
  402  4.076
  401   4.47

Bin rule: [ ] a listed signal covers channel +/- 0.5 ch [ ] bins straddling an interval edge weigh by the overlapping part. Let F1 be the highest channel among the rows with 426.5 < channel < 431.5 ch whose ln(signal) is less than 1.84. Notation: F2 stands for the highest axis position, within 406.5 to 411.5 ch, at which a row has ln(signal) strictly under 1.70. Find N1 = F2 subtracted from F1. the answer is 22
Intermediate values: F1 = 431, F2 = 409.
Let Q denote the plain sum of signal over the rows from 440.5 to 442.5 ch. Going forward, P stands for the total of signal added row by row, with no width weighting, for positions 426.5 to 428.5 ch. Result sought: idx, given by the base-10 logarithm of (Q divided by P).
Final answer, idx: 0.06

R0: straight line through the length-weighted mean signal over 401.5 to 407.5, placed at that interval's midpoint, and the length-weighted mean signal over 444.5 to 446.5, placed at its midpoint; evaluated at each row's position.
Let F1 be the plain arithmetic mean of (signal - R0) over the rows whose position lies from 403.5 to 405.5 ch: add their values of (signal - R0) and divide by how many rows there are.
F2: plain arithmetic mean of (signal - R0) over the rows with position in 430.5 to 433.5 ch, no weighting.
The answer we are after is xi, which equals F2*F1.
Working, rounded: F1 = -0.15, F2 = -0.01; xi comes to 0.00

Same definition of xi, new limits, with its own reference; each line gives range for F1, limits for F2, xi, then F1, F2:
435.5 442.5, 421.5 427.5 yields 0.03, -0.12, -0.26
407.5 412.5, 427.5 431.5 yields -0.18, 0.91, -0.19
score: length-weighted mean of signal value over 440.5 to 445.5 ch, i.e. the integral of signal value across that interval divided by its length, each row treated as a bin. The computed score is 6.2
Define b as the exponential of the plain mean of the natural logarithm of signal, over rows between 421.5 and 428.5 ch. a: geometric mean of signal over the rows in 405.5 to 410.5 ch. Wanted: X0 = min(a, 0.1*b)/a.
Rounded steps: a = 4.8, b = 5.2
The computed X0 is 0.107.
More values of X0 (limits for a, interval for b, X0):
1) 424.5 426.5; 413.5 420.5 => 0.135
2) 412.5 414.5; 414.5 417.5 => 0.105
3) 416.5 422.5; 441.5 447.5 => 0.105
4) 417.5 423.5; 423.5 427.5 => 0.086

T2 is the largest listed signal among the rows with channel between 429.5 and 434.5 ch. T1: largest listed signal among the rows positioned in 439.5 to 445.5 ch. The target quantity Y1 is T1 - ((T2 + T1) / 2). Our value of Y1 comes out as 0.2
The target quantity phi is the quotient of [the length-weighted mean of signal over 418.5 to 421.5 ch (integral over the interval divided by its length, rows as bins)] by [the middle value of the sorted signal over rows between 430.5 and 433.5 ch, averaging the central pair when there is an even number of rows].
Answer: 1.0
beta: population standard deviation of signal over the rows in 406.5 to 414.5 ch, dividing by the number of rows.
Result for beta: 0.68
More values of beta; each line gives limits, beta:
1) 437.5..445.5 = 0.21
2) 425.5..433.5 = 0.33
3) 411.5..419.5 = 0.27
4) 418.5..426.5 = 0.49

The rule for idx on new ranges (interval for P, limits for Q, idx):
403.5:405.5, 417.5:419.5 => 0.21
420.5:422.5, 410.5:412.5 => 0.04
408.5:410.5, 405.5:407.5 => -0.09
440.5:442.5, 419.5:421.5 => -0.04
